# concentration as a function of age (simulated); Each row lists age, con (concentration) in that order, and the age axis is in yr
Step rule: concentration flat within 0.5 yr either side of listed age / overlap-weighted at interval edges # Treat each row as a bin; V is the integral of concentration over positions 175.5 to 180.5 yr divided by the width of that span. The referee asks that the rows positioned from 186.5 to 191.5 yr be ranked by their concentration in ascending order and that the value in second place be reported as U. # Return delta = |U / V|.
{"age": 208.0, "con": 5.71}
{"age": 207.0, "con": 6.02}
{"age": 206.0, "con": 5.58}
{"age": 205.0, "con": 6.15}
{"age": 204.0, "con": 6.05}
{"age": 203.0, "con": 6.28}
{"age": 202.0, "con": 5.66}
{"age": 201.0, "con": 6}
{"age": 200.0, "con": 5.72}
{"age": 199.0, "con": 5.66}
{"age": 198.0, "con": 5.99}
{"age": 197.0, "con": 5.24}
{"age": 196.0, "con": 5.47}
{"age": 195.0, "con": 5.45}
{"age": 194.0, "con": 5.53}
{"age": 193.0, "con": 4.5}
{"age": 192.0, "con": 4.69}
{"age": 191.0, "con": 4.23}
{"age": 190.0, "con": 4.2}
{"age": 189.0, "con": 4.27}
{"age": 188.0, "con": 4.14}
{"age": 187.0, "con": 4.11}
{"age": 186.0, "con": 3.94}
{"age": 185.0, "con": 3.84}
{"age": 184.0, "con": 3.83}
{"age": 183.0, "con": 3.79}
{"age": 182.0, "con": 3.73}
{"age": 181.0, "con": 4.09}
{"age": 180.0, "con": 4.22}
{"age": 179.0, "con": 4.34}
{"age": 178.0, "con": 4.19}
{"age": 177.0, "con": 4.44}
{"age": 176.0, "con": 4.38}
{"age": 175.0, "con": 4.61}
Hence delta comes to 1.0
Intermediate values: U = 4.14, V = 4.3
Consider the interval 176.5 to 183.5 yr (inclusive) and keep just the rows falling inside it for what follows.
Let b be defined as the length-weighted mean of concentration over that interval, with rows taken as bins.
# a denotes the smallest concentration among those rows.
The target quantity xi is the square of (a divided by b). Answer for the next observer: 0.82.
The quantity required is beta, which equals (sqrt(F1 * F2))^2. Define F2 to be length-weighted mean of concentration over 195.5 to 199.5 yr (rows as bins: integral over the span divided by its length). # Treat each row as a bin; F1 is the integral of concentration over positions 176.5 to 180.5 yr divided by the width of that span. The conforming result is 24.0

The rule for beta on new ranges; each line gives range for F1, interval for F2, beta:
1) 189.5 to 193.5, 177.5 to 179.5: 18.8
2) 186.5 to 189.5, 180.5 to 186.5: 16.2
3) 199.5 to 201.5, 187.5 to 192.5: 25.2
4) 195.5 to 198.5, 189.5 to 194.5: 25.8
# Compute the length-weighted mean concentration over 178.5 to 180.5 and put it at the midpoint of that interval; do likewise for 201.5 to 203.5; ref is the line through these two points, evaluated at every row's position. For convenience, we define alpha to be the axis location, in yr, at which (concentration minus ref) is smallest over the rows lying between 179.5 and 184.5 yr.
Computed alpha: 184.0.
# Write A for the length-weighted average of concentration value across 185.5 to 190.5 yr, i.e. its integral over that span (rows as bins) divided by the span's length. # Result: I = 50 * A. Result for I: 207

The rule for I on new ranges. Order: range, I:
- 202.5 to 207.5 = 301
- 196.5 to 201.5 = 286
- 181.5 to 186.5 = 191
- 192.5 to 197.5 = 262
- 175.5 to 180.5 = 216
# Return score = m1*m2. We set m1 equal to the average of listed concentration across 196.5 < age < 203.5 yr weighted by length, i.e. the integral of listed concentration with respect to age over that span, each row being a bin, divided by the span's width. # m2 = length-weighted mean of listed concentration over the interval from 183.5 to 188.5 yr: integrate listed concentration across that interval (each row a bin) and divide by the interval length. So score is 23.0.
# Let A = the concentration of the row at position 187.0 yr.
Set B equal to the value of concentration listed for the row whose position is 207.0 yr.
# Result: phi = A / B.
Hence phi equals 0.68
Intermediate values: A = 4.11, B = 6.02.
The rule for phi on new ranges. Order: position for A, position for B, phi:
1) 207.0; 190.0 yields 1.43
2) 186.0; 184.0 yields 1.03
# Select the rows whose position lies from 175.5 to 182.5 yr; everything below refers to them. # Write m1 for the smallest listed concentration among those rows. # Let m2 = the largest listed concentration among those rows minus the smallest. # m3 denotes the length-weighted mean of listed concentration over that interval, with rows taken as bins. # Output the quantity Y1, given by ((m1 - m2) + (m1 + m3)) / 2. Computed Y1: 5.5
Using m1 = 3.73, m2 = 0.71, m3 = 4.2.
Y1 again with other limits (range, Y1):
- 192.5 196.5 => 6.6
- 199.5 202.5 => 8.4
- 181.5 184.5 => 5.6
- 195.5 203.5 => 7.6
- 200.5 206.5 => 8.2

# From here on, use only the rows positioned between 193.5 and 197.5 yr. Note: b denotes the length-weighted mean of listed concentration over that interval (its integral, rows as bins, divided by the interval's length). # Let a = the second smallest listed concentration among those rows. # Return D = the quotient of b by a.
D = 0.99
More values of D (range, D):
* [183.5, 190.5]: 1.05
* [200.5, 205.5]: 1.00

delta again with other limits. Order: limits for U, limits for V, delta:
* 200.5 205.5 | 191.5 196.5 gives 1.2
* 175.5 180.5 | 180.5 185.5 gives 1.1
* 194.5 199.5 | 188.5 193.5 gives 1.2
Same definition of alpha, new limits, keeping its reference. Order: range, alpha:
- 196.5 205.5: 197.0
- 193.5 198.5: 197.0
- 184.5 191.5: 191.0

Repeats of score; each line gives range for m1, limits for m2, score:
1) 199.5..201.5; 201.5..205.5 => 35.4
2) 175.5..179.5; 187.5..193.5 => 18.8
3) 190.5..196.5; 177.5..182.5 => 20.5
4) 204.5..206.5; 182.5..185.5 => 22.4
